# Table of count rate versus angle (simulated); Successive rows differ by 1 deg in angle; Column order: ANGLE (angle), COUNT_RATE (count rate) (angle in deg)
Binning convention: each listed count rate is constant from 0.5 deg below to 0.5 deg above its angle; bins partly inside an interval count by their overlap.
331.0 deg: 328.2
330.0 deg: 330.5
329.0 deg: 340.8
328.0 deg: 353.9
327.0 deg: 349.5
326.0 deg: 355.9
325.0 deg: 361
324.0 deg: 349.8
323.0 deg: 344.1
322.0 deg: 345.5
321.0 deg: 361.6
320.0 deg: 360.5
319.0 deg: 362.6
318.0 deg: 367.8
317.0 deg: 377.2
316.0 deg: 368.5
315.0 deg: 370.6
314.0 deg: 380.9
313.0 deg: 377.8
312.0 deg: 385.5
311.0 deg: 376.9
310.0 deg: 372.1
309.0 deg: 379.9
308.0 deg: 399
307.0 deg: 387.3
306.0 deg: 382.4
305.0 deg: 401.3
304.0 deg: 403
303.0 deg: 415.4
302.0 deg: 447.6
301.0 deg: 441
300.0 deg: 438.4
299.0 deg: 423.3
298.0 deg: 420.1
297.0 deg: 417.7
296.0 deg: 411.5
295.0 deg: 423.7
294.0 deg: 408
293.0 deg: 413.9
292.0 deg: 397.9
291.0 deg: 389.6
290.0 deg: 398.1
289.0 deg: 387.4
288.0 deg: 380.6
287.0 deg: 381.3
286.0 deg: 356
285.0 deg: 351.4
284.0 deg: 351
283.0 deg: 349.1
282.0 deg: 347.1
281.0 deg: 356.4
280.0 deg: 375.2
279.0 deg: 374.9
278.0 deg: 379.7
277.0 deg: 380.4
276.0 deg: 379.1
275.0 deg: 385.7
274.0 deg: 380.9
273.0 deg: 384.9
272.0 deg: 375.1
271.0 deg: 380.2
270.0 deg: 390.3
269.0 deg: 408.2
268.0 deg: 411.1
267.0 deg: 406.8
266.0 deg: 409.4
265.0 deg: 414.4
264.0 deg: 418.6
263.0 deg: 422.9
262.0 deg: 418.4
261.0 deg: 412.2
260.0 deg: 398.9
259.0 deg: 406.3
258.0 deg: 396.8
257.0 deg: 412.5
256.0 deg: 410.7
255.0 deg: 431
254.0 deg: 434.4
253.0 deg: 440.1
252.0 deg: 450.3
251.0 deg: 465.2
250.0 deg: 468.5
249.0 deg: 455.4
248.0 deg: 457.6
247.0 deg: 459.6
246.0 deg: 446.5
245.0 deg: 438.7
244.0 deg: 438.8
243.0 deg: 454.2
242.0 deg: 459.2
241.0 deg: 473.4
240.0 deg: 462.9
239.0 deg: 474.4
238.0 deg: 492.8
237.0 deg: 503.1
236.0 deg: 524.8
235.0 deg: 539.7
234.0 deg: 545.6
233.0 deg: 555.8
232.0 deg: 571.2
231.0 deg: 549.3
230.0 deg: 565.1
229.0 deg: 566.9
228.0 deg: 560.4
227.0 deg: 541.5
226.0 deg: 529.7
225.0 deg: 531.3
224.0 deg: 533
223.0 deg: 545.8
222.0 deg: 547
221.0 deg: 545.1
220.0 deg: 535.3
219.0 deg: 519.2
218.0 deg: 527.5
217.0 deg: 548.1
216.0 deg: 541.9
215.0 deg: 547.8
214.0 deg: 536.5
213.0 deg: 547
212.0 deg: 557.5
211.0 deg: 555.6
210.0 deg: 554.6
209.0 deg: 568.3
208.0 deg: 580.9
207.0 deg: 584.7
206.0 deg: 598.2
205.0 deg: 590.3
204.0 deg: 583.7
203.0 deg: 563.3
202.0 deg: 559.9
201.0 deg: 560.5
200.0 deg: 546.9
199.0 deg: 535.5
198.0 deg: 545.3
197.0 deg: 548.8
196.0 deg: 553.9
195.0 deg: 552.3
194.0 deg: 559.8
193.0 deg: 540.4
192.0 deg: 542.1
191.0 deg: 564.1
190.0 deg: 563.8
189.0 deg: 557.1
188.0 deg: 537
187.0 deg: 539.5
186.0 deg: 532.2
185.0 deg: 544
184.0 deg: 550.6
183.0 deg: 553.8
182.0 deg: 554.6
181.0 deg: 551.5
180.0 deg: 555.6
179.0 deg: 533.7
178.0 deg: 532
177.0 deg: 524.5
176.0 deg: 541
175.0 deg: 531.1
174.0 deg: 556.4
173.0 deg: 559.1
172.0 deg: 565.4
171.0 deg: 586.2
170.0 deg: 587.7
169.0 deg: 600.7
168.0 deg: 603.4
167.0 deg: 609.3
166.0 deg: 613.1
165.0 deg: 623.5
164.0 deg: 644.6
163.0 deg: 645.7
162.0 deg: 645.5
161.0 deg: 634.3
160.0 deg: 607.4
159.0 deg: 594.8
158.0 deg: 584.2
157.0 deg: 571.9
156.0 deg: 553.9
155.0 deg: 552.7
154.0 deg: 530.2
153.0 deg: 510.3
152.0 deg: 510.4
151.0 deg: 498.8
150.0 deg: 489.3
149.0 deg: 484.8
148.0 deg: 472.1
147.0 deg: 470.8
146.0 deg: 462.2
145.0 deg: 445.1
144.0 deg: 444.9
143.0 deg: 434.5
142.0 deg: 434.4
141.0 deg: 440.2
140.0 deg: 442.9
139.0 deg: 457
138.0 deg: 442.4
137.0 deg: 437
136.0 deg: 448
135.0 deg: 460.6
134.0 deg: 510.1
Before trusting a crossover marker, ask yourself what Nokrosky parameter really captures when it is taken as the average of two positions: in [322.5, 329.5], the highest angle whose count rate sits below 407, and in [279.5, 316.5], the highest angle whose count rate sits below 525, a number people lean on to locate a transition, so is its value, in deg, 322.5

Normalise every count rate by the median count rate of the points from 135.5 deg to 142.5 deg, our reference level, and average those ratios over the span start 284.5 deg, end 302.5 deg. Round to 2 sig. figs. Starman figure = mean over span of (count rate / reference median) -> 0.92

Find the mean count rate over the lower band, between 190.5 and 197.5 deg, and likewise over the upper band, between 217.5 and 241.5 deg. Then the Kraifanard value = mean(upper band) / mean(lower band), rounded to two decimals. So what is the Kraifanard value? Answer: 0.96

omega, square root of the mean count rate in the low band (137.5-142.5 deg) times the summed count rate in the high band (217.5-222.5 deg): 1089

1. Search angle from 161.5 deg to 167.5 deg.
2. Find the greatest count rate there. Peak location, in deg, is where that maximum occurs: 163.0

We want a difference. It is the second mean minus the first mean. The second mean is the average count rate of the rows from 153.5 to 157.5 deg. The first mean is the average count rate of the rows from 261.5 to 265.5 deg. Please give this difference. 134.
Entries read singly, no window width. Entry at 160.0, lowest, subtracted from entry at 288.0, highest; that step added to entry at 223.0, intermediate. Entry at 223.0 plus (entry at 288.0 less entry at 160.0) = 319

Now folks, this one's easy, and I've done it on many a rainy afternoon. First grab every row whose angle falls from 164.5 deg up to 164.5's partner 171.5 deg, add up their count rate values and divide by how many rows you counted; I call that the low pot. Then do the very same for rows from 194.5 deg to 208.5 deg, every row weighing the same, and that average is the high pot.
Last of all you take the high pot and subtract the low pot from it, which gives -39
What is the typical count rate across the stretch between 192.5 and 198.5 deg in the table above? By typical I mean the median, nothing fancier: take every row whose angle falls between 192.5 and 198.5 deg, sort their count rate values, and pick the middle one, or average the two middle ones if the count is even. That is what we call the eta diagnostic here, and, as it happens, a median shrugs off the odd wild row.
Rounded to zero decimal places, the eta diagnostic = 551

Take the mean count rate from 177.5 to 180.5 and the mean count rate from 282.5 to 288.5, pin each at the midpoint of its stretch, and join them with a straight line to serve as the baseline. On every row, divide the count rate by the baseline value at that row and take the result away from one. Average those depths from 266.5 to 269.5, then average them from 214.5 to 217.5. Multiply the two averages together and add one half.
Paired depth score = 0.506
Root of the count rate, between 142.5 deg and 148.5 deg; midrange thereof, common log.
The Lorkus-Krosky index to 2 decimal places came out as 1.33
